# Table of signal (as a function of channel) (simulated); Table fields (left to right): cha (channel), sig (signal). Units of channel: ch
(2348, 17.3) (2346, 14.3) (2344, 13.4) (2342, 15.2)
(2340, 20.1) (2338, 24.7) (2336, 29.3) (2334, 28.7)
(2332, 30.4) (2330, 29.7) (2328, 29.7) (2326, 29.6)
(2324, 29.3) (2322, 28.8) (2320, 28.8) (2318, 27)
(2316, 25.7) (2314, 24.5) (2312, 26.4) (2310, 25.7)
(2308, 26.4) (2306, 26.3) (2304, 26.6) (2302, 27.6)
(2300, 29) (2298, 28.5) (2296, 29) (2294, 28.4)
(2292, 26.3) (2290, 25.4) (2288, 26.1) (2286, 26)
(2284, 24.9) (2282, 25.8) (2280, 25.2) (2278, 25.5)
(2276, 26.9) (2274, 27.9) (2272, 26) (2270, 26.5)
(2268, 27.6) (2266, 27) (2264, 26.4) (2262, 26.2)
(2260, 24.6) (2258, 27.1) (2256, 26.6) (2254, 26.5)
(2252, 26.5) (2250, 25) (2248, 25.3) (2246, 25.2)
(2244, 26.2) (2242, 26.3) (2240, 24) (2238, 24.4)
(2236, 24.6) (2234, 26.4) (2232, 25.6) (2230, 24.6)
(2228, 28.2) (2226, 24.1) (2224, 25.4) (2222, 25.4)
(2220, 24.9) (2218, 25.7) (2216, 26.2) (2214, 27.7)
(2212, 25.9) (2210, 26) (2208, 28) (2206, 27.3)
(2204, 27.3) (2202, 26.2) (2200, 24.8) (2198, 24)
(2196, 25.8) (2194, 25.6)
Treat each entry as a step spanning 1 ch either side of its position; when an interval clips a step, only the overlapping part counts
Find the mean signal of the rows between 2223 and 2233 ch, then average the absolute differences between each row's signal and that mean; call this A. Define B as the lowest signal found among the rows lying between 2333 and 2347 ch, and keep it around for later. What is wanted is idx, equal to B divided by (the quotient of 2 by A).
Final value 7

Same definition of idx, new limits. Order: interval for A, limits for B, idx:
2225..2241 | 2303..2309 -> 15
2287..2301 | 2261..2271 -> 18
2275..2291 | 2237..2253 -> 6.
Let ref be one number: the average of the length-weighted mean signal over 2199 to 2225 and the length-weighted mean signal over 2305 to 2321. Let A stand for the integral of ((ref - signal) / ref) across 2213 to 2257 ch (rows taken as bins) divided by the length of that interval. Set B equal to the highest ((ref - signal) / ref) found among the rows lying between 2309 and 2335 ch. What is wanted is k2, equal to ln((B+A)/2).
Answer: -3.09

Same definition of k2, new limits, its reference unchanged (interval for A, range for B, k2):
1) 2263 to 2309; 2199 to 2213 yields -3.95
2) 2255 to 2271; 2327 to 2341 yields -2.18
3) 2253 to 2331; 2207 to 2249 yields -3.49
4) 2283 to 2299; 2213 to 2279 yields -3.41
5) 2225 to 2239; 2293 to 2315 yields -2.99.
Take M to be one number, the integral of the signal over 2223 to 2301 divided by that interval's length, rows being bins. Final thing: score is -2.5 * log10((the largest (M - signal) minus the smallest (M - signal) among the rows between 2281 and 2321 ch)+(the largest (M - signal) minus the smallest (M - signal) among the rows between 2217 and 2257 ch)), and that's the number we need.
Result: -2.3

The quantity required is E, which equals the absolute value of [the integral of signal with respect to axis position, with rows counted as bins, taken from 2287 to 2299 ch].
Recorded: 327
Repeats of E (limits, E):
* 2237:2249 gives 303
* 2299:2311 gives 323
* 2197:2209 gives 315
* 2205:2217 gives 322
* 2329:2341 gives 326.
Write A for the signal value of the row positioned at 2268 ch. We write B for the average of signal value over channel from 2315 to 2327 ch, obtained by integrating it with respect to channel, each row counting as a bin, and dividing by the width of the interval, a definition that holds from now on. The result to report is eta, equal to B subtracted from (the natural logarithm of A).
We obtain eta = -24.9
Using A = 27.6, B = 28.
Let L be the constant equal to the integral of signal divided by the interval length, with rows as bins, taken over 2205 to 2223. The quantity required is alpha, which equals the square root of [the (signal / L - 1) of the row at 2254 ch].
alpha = 0.08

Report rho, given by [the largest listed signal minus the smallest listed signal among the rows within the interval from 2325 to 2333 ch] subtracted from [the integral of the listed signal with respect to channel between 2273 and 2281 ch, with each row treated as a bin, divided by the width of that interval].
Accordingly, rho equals 25.6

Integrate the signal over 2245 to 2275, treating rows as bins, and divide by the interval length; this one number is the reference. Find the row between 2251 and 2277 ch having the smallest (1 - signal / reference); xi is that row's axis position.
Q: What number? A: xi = 2274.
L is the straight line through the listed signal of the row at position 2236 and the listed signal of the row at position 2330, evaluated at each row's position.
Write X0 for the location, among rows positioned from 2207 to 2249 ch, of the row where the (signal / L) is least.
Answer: 2240 ch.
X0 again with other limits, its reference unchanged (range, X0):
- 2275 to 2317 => 2314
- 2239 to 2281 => 2280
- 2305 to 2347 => 2344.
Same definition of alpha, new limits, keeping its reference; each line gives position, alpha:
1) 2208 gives 0.25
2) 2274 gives 0.24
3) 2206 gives 0.19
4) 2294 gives 0.28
